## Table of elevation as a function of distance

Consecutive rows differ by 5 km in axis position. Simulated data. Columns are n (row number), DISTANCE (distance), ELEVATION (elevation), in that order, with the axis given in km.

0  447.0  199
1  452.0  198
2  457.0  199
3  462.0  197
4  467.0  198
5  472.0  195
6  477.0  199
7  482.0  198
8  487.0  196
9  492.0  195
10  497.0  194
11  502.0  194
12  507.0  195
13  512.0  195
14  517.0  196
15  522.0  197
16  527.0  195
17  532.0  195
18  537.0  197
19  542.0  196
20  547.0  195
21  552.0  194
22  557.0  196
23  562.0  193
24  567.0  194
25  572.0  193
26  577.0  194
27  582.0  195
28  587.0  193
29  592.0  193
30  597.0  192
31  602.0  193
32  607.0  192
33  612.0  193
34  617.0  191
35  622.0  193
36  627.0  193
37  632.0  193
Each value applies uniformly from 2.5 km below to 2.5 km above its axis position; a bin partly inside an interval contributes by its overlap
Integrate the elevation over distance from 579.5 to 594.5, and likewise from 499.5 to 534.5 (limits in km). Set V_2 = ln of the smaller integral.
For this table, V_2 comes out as 8.0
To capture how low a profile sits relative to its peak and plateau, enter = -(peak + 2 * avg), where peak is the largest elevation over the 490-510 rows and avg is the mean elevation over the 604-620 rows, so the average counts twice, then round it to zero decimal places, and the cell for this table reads -579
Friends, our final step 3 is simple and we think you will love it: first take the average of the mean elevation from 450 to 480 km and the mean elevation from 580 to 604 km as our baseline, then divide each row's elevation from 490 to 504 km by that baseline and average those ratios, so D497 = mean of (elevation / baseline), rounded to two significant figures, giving 0.99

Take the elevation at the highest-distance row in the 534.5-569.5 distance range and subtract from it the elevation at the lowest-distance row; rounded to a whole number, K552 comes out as -3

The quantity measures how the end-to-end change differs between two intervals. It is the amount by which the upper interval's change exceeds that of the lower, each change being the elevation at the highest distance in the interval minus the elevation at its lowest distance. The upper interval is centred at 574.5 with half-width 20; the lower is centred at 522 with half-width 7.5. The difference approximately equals -2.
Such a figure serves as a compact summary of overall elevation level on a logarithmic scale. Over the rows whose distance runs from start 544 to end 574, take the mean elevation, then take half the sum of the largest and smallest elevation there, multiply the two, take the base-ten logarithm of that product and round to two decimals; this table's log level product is 4.58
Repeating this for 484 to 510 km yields 4.58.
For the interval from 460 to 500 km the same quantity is 4.59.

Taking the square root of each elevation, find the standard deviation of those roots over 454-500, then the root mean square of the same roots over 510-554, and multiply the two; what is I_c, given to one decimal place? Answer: 0.9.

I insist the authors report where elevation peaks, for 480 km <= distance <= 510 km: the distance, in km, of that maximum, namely 482.0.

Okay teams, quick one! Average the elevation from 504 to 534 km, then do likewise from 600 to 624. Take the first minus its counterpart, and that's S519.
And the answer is 3.1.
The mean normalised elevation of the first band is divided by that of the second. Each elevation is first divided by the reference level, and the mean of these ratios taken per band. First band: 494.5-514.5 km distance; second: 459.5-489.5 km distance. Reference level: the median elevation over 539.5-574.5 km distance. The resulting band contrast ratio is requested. 0.986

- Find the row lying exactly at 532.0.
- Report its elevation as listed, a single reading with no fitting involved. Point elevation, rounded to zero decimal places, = 195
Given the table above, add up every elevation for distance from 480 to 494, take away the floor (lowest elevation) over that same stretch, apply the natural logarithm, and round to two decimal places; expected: 5.98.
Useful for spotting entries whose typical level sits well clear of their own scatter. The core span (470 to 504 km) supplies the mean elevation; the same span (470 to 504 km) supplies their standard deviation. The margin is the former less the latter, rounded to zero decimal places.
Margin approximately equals 194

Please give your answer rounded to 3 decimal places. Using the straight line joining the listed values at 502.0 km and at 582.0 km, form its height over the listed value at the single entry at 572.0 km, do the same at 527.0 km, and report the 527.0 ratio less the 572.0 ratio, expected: -0.013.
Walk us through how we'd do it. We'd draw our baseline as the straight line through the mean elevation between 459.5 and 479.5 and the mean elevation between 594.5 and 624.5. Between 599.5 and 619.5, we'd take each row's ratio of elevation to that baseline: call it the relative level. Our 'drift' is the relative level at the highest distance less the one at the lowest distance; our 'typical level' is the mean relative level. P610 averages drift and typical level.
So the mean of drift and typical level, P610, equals 0.496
